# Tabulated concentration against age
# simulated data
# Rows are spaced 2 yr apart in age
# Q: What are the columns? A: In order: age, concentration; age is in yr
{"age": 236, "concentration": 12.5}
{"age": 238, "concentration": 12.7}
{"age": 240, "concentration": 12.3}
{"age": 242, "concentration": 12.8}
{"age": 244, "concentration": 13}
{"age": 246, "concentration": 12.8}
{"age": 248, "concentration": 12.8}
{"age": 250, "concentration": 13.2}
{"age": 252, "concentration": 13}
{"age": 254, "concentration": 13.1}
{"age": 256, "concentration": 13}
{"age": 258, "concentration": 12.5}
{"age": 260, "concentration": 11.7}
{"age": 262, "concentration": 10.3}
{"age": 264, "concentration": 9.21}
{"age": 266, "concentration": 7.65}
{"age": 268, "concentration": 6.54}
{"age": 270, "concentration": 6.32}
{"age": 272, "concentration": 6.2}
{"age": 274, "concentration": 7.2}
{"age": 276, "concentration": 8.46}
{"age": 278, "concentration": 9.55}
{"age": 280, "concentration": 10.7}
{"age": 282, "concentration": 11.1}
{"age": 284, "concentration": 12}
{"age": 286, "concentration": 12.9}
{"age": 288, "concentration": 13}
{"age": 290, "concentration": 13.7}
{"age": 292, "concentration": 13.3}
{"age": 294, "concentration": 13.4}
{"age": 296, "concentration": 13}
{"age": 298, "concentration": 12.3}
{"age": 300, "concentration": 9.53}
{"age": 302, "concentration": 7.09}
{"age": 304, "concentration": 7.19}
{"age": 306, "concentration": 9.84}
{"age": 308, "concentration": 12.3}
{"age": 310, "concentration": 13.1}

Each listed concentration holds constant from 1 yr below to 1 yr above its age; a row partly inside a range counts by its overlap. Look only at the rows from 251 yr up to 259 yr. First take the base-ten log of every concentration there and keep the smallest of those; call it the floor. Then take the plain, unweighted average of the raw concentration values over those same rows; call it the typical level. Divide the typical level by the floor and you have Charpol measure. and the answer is 11.8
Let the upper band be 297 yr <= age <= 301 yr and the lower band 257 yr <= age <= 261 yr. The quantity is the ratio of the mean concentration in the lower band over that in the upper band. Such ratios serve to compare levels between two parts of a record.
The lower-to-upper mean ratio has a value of 1.11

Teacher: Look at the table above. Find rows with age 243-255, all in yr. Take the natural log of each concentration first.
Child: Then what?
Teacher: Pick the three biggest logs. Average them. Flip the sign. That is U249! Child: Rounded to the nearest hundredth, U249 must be -2.57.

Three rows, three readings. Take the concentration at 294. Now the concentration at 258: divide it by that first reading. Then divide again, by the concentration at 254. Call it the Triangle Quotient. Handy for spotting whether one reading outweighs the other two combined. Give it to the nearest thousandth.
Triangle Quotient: 0.071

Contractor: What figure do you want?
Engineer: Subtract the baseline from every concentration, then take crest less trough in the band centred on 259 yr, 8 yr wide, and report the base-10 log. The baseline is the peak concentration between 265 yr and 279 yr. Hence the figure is 0.43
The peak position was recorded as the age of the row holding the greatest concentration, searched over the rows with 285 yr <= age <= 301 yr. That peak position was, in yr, 290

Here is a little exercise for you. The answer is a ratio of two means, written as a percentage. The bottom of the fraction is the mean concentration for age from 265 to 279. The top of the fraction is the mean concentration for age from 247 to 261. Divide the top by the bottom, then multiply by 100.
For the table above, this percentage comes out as 172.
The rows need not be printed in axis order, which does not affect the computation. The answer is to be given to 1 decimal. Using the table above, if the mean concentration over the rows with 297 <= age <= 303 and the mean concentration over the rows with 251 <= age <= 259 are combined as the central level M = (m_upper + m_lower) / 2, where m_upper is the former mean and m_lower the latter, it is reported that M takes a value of 11.3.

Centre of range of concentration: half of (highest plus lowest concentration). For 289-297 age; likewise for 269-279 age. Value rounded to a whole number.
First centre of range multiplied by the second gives 105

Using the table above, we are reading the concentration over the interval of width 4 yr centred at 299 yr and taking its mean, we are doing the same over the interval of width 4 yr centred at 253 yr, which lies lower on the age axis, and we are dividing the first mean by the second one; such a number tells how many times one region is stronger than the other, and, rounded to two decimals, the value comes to 0.84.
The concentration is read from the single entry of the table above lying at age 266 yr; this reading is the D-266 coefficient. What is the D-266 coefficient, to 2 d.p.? 7.65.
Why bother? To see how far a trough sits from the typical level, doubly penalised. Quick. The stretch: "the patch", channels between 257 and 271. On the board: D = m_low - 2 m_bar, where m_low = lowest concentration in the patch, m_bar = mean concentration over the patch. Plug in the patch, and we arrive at -12.0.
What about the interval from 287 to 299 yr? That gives -13.9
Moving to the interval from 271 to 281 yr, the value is -10.6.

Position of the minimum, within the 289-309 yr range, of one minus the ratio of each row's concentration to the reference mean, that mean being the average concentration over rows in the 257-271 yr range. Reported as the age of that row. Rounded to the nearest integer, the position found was 290 yr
